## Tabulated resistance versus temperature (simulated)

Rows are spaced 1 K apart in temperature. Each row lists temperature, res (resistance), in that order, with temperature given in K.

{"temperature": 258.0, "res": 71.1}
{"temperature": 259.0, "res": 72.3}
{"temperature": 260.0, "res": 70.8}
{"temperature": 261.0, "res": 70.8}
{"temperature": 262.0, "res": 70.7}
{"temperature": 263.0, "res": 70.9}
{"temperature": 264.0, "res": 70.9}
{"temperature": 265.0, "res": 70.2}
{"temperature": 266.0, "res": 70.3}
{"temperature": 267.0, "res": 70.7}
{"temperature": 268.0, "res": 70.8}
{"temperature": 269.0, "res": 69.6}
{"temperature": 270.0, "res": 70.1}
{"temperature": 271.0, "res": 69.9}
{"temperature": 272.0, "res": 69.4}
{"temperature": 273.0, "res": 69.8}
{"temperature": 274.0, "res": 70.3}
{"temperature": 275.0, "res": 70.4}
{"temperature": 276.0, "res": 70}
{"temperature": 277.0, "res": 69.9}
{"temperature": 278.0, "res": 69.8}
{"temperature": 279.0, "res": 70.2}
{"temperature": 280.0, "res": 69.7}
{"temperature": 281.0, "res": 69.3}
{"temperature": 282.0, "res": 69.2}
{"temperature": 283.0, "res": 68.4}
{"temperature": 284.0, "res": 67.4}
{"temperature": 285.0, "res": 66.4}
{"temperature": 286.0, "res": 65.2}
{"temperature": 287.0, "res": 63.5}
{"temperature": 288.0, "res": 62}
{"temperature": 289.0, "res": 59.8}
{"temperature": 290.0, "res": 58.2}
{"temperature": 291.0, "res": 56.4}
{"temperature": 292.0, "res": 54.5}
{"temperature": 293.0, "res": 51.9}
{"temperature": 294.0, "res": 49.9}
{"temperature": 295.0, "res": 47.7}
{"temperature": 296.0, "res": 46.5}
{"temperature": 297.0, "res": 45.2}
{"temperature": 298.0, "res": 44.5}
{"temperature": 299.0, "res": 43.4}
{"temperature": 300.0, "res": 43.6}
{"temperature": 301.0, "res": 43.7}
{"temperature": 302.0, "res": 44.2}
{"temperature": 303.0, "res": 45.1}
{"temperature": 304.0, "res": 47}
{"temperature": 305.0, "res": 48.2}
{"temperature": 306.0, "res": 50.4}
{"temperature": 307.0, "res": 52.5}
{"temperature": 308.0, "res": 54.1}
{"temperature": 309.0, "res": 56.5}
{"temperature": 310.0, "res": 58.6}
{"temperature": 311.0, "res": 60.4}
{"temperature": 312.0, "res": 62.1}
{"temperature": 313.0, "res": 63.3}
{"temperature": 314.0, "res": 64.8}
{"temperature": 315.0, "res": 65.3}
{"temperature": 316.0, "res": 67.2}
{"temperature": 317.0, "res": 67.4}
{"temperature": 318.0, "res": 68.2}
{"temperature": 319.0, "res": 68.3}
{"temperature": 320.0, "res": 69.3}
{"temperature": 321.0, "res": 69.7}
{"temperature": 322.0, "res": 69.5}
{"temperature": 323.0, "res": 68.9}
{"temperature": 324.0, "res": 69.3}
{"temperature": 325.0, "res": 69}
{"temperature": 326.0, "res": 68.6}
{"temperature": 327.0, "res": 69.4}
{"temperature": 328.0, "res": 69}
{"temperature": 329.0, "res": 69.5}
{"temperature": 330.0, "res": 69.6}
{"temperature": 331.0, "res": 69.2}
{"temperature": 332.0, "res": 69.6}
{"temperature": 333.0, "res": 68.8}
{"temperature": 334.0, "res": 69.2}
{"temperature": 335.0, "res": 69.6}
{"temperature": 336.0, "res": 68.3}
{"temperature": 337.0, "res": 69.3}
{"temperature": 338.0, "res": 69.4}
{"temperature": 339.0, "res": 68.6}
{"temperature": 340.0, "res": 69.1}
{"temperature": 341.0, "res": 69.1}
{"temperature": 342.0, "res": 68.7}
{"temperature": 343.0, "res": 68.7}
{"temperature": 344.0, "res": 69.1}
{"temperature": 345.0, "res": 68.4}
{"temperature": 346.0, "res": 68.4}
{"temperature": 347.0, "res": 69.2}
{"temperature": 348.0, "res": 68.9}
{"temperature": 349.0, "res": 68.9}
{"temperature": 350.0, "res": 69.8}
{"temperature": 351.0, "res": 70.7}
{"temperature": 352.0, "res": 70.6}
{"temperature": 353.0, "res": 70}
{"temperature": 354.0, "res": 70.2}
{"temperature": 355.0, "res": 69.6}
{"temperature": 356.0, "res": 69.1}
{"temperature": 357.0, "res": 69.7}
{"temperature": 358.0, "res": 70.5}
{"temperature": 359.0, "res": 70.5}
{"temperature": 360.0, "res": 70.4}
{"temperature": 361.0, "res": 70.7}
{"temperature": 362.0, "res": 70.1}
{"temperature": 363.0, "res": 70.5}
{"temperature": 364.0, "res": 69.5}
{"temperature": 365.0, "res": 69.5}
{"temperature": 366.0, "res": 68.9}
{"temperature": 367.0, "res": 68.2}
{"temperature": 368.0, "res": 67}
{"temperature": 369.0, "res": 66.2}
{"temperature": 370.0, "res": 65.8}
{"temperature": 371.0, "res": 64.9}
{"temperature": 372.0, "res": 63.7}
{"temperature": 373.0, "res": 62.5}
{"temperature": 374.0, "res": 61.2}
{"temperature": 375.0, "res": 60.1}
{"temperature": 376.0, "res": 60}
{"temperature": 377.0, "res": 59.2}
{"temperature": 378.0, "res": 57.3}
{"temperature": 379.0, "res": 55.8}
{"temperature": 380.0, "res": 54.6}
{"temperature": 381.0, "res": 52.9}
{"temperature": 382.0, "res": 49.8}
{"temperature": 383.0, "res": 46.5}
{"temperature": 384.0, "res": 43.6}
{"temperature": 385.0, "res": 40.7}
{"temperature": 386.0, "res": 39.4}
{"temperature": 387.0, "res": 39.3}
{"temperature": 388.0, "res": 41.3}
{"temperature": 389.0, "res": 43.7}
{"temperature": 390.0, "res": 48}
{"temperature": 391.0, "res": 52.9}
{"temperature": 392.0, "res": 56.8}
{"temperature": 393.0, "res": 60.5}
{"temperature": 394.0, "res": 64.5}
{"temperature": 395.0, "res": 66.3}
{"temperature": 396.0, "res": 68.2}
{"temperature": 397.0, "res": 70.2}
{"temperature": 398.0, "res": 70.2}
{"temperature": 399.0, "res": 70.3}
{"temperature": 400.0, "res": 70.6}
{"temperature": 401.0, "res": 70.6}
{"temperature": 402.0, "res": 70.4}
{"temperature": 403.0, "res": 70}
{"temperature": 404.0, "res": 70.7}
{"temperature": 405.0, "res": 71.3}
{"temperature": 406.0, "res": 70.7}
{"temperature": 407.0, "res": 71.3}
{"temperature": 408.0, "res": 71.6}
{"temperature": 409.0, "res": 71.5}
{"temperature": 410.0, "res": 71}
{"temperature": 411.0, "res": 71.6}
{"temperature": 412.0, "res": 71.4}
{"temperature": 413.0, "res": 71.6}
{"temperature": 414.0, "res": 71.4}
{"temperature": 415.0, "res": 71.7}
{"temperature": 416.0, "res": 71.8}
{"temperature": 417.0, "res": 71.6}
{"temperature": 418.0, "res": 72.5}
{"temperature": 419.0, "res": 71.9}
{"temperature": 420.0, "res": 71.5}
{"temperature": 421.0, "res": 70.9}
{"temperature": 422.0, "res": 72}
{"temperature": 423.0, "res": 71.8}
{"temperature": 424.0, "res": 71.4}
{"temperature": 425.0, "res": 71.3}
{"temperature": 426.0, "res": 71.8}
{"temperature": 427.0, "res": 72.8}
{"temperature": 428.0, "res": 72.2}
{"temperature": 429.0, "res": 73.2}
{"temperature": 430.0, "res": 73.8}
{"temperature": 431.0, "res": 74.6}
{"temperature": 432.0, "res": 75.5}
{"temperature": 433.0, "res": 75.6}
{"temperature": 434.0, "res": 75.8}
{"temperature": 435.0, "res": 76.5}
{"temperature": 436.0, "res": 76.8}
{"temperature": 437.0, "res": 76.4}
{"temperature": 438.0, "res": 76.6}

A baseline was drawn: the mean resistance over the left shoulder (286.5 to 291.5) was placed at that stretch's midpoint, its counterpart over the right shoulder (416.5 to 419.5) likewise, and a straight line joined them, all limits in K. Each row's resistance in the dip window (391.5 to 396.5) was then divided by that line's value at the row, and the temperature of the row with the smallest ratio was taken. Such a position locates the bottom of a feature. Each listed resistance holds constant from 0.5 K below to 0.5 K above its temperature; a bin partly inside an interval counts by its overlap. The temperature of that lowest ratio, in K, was 392.0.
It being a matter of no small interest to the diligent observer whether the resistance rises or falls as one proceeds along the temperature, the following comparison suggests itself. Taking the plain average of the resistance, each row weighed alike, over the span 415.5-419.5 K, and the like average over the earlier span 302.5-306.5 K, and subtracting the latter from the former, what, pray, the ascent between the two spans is 24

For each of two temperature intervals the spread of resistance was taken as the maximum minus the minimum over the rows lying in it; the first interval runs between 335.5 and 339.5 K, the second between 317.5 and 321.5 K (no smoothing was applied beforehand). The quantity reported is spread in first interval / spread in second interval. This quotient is 0.7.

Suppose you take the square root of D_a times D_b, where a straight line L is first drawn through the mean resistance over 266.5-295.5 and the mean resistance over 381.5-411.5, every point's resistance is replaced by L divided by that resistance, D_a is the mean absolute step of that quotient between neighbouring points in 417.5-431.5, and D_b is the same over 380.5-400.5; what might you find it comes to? 0.020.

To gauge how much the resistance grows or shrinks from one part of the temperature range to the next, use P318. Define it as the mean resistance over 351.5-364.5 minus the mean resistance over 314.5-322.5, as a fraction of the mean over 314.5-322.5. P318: 0.0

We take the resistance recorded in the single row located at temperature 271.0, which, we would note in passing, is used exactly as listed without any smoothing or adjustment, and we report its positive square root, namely 8.4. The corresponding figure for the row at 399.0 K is 8.4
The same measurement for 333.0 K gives 8.3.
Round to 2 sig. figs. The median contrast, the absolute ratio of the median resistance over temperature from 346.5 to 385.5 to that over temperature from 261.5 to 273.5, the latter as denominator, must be 0.98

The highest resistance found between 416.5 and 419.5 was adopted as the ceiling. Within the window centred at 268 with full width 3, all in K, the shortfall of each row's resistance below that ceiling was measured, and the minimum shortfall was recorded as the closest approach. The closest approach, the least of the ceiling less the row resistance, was 1.7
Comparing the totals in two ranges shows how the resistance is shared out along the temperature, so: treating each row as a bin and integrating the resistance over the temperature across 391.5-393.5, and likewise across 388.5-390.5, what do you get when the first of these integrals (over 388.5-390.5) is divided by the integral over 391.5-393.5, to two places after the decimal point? 0.78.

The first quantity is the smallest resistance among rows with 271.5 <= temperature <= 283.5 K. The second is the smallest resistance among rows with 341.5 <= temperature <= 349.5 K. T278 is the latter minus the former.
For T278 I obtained 0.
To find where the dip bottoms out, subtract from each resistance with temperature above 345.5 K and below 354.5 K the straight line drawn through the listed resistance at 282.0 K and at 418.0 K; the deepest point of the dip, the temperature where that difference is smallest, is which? 346.0 K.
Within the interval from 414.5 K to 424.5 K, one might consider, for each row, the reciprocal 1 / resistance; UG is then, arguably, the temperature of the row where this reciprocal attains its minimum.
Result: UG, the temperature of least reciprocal 418.0 K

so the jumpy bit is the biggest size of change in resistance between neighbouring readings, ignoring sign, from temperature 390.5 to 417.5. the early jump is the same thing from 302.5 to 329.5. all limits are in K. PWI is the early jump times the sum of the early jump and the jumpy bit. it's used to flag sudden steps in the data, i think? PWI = 15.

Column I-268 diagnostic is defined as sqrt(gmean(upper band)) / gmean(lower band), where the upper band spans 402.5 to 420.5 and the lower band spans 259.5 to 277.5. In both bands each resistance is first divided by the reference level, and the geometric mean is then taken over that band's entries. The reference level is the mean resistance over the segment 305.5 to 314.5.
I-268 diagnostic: 0.92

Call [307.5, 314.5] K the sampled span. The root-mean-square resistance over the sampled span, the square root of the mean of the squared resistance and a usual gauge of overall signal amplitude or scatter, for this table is 60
